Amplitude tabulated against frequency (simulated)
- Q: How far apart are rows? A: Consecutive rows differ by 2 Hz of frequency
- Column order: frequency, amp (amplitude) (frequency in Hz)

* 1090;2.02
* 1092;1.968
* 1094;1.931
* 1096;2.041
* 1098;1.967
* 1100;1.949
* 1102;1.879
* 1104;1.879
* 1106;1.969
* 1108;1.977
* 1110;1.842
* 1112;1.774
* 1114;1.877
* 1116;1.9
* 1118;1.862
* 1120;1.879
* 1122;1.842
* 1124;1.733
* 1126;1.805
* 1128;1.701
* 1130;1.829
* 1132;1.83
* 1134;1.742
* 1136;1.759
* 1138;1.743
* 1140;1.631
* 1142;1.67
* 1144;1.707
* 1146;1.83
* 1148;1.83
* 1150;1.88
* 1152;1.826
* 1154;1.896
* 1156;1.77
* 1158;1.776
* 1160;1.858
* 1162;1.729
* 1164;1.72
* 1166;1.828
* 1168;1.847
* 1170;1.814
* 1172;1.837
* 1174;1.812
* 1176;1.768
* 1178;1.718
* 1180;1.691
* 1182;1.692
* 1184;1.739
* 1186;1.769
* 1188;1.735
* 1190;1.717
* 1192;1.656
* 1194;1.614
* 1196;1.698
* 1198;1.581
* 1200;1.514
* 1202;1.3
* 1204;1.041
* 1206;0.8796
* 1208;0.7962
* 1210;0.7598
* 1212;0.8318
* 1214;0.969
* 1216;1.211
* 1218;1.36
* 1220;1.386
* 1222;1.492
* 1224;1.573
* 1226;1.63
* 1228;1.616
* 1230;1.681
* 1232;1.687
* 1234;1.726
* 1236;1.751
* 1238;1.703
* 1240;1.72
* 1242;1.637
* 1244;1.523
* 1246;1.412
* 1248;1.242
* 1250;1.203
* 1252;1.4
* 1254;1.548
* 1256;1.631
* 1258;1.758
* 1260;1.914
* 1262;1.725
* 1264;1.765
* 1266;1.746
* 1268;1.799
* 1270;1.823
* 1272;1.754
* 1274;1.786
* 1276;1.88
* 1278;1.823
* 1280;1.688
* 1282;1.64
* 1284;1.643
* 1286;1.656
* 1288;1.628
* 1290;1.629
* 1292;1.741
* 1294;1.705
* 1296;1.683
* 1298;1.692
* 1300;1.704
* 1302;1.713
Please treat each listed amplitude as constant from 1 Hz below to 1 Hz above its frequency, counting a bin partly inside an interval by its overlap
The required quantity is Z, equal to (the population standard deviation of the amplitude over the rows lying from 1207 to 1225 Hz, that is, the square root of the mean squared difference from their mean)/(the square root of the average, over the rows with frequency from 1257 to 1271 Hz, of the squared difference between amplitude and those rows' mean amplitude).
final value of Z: 5.1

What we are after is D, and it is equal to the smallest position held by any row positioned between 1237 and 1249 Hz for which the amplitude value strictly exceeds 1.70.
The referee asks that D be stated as 1238 Hz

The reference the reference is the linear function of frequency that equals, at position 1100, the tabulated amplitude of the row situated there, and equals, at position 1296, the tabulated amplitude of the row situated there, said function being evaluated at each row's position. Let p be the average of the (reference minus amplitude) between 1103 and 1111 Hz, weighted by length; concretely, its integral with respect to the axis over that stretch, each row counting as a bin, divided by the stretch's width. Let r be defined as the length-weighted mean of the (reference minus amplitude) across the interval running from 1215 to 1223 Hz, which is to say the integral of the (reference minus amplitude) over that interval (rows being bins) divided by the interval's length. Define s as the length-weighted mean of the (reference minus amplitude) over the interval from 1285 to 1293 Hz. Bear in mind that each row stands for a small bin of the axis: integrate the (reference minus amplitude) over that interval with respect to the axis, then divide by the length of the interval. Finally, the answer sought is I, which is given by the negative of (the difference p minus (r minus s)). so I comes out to 0.4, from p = 0.023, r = 0.43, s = 0.03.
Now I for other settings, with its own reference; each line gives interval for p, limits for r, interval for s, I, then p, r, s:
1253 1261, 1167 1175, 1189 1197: -0.1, 0.023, 0.03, 0.15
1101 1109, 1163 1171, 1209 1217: -0.8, 0.016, 0.06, 0.85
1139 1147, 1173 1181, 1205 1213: -1.1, 0.181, 0.10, 0.98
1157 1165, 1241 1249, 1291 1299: 0.2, 0.095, 0.30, -0.02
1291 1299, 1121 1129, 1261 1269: 0.2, -0.021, 0.14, -0.03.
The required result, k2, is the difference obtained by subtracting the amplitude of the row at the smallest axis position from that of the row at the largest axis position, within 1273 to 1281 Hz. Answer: -0.10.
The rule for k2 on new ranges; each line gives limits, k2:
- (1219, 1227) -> 0.24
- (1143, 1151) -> 0.17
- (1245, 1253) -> -0.01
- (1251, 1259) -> 0.36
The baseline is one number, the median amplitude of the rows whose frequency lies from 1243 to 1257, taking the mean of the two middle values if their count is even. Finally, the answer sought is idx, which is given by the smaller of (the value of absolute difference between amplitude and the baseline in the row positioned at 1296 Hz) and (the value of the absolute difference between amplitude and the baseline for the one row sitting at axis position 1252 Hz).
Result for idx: 0.01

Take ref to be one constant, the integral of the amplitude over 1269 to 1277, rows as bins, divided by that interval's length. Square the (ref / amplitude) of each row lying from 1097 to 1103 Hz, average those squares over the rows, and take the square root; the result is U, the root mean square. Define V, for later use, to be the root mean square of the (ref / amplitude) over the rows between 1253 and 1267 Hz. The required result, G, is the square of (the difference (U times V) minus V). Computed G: 0.004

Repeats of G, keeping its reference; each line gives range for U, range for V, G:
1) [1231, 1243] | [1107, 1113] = 0.004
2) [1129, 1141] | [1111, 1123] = 0.001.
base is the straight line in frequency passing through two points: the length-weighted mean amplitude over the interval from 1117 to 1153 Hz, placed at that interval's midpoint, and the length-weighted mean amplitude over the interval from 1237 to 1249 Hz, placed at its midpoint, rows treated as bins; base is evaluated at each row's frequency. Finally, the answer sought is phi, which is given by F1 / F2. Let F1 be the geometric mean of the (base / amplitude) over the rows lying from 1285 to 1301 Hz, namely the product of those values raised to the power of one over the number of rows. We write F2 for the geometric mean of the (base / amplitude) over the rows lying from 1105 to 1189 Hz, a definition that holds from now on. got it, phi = 0.87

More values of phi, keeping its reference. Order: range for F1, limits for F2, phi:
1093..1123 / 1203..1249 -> 0.82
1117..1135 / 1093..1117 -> 1.04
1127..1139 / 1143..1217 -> 0.93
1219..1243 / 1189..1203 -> 0.92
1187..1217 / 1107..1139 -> 1.33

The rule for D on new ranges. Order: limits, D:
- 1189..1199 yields 1190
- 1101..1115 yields 1102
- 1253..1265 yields 1258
